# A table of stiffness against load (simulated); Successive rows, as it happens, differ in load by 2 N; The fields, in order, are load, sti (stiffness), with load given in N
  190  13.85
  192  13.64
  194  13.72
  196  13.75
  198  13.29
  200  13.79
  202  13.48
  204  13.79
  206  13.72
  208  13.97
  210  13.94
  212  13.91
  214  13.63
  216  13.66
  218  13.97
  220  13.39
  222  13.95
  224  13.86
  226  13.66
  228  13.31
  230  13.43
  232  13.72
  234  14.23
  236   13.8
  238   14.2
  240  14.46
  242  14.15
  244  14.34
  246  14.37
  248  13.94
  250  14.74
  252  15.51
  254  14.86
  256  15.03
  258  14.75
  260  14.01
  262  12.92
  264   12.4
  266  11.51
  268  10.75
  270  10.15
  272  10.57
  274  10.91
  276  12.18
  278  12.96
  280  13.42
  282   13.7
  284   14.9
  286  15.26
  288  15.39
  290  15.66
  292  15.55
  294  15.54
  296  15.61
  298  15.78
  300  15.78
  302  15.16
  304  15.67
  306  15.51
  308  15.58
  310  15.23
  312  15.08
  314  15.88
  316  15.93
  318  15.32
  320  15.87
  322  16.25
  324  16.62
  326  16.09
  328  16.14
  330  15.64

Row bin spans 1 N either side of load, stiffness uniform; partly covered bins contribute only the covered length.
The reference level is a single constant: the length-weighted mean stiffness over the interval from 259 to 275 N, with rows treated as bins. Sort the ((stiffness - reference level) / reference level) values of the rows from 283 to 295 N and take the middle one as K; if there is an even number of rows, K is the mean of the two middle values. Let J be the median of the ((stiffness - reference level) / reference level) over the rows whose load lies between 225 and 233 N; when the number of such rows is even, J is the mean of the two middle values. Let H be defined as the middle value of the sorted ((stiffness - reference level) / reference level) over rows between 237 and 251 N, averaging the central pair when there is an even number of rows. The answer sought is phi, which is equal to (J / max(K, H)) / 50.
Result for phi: 0.010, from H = 0.23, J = 0.162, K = 0.327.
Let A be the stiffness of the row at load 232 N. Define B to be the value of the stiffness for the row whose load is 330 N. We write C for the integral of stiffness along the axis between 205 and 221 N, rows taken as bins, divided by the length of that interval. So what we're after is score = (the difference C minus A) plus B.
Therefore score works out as 15.7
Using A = 13.72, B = 15.64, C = 13.77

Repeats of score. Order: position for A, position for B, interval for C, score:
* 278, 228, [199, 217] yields 14.1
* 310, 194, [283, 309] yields 14.0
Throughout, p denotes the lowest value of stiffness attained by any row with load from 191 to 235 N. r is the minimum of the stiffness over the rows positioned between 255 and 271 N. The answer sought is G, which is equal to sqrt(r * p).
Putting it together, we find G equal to 11.6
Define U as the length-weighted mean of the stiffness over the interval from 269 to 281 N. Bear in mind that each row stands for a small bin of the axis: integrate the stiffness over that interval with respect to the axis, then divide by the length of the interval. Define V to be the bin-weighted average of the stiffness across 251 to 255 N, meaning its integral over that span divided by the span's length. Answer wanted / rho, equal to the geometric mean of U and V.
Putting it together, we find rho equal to 13.33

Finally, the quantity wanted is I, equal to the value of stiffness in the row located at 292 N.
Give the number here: 15.55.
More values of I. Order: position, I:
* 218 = 13.97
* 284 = 14.9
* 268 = 10.75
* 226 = 13.66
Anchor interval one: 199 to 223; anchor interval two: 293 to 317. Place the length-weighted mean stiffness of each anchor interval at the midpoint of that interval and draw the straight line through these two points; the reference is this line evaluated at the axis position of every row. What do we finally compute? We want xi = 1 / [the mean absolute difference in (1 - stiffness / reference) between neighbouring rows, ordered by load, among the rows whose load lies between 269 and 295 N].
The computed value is 34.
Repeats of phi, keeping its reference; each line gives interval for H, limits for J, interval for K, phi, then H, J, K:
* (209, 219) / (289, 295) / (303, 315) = 0.020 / 0.19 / 0.334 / 0.334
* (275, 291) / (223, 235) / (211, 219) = 0.015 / 0.23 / 0.175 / 0.183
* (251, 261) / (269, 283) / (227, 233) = 0.003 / 0.28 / 0.045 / 0.153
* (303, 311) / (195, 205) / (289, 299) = 0.011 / 0.33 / 0.180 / 0.340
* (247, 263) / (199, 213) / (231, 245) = 0.014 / 0.27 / 0.183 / 0.219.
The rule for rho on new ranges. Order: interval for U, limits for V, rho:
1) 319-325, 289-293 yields 15.92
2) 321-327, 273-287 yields 14.75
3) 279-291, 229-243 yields 14.36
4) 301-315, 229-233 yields 14.48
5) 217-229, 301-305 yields 14.53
